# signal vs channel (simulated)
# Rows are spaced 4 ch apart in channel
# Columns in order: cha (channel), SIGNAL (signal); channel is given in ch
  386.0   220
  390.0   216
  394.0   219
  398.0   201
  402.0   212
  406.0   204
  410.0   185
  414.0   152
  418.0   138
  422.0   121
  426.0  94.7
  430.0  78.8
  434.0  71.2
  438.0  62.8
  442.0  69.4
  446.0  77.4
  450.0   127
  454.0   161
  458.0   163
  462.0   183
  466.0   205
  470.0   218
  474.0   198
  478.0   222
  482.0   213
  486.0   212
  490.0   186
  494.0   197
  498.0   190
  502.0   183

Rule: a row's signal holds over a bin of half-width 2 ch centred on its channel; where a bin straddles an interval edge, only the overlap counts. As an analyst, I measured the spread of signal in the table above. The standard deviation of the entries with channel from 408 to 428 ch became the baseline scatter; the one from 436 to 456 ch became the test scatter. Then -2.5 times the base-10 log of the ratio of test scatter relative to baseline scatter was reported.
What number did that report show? -0.25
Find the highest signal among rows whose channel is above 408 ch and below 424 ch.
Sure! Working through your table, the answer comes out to 185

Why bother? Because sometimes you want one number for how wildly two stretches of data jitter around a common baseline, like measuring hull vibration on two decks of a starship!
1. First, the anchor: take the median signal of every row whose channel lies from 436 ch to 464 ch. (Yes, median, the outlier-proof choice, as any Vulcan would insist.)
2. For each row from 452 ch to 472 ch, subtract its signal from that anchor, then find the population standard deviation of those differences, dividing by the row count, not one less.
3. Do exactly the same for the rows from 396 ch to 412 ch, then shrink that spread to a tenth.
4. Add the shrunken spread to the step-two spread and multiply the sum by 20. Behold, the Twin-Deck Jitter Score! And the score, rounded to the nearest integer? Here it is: 471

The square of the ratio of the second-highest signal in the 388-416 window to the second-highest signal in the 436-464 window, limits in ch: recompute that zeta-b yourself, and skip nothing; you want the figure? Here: 1.8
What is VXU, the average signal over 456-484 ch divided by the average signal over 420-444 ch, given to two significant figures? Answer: 2.4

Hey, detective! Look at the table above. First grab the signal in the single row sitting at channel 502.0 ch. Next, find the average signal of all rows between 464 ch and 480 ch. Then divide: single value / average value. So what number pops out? 0.9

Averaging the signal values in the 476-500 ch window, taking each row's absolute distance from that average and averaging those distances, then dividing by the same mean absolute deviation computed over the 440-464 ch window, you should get 0.32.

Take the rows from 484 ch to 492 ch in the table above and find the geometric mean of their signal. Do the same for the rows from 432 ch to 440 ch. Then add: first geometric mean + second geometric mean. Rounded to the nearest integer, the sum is 265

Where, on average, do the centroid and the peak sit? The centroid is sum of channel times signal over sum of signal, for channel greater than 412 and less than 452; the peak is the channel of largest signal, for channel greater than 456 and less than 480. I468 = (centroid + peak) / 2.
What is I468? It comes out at 454.0 ch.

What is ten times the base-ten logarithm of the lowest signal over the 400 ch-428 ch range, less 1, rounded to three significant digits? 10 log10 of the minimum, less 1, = 18.8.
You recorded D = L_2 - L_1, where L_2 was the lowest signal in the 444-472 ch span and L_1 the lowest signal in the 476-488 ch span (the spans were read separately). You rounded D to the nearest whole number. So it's -135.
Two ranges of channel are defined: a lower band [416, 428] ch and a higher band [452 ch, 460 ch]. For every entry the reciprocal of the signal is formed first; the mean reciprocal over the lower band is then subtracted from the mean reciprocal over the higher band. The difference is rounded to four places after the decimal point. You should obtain -0.0025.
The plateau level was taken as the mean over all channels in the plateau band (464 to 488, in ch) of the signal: 211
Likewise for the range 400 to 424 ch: 169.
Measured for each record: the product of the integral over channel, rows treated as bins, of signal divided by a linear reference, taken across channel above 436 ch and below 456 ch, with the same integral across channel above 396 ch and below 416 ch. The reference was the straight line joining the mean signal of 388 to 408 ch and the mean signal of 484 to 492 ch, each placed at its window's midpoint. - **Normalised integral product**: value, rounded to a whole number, 178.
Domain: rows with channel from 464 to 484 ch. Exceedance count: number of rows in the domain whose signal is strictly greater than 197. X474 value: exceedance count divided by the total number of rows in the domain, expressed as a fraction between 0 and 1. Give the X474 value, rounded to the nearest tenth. 1.0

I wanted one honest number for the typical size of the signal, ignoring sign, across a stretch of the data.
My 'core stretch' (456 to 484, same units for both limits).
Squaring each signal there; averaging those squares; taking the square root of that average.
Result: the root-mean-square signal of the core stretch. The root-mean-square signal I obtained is 201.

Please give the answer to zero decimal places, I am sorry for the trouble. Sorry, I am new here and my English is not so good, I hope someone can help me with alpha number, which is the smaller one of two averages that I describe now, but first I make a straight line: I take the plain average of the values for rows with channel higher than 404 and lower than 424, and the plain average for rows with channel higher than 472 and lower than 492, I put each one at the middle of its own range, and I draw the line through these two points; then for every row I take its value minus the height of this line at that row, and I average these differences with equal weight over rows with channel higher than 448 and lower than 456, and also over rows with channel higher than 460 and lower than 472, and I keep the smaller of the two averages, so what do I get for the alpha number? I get -42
